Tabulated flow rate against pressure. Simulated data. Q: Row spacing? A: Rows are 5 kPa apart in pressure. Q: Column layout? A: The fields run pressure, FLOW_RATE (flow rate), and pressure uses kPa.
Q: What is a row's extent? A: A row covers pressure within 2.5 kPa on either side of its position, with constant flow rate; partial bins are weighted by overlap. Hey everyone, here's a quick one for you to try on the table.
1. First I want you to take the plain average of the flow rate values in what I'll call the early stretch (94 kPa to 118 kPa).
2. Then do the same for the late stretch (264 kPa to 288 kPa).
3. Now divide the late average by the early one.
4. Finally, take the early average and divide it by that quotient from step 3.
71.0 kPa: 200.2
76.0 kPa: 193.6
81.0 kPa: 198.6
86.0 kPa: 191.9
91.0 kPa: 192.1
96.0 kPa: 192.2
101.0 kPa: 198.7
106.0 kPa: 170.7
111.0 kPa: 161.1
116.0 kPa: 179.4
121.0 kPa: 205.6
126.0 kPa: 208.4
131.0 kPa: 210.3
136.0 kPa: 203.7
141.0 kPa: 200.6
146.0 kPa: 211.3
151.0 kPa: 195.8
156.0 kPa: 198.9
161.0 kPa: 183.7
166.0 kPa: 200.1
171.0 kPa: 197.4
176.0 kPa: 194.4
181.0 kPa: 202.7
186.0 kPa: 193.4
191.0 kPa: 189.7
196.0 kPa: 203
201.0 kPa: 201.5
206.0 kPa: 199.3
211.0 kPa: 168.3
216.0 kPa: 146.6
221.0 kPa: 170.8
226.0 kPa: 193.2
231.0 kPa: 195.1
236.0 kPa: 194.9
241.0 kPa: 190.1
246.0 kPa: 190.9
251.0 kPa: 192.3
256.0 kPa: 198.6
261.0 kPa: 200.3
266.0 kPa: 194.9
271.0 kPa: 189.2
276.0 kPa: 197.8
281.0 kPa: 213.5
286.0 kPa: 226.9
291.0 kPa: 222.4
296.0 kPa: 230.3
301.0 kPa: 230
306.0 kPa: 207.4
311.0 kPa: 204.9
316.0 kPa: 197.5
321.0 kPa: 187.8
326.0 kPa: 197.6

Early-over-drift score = 159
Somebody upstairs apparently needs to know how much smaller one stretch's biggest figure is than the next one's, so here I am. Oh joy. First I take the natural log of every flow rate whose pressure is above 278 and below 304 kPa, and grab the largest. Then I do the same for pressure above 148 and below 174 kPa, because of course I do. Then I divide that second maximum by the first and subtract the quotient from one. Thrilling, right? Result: 0.026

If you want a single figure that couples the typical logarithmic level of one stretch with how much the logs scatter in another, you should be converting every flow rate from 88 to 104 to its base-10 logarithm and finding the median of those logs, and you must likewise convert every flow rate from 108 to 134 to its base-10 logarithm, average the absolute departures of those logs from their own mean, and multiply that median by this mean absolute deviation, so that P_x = 0.10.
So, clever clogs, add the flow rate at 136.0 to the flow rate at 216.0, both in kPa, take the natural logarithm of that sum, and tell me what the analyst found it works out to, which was 5.86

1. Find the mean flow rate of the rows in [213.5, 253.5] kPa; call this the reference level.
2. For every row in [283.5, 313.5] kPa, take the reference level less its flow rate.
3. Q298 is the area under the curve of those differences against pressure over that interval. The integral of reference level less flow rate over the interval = -1082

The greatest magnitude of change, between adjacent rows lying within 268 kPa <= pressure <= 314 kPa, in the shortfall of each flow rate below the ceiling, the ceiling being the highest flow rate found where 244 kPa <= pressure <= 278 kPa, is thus 23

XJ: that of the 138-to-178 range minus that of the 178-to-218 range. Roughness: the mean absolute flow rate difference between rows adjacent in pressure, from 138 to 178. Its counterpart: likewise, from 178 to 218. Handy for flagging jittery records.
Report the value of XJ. -2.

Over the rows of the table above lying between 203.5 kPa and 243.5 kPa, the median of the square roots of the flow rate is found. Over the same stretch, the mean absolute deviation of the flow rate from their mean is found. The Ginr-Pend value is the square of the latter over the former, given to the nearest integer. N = 17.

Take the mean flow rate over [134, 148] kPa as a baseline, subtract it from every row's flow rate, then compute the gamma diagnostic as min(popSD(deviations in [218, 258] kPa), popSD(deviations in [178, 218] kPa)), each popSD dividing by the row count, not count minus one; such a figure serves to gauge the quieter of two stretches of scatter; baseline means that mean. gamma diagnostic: 7.9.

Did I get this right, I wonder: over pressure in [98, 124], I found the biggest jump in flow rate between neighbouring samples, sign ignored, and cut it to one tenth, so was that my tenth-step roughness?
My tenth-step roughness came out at 2.8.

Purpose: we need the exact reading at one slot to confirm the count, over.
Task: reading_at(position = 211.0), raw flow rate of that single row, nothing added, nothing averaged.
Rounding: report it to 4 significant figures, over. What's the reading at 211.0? 168.3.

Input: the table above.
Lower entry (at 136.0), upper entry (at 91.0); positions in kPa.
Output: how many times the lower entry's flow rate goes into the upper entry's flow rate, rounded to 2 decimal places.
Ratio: 0.94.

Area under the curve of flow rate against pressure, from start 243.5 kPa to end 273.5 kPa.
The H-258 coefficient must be 5831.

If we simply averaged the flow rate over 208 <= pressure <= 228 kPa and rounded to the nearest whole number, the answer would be 170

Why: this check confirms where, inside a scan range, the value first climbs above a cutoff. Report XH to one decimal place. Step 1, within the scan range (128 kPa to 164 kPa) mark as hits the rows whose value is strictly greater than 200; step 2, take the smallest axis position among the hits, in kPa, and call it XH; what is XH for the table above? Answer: 131.0 kPa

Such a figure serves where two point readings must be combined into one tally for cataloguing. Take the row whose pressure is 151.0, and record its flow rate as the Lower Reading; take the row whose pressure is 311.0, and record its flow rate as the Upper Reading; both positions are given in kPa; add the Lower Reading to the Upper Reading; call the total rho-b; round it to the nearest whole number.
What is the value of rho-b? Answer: 401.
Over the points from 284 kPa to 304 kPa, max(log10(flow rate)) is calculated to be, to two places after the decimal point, 2.36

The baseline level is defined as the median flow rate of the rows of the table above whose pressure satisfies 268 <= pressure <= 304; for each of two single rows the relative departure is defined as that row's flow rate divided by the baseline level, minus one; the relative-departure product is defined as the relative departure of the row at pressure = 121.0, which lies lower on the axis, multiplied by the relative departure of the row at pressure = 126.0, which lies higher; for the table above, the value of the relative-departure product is 0.005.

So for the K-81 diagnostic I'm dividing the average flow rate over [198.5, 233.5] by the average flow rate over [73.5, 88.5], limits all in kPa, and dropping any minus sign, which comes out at 0.94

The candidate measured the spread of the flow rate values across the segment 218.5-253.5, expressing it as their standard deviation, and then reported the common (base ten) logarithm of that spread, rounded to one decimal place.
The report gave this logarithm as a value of 0.9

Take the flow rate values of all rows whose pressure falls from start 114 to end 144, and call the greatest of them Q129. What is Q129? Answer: 210.3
